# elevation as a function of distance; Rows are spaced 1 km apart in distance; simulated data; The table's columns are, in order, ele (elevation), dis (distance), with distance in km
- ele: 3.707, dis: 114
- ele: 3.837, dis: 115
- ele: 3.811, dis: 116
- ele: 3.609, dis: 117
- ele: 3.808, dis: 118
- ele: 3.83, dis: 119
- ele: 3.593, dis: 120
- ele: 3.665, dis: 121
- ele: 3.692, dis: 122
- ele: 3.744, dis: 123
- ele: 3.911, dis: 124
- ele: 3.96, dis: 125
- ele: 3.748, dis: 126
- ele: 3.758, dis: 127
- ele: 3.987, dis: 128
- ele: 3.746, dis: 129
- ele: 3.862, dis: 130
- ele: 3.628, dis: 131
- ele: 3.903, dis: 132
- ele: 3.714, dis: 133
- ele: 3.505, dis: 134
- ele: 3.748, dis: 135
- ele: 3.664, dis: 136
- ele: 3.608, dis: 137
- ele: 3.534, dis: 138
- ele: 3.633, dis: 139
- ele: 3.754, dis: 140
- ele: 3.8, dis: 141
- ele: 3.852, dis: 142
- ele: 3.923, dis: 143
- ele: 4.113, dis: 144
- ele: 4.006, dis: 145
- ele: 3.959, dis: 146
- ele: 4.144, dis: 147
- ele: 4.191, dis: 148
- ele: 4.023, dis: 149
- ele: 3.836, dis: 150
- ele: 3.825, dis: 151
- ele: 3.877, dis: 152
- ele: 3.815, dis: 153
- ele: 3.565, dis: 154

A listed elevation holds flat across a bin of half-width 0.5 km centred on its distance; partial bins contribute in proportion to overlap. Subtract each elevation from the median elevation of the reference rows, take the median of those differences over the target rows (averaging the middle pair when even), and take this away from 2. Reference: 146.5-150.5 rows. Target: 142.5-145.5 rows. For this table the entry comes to 1.92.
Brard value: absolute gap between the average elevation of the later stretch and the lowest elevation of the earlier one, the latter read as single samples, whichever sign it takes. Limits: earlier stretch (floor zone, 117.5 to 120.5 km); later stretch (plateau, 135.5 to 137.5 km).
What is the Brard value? 0.0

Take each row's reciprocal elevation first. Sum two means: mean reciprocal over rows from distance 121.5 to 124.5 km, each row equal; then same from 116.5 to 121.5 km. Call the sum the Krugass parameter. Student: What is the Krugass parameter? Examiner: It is 0.535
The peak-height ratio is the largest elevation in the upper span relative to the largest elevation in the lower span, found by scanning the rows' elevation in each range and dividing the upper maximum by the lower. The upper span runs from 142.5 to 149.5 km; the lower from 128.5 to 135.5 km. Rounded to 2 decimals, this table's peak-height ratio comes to 1.07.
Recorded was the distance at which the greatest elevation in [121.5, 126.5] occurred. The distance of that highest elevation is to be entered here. 125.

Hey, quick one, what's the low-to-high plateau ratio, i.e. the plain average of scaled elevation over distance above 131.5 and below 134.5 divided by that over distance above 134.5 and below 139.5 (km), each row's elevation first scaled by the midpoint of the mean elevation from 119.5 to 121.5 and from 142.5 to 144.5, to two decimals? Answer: 1.02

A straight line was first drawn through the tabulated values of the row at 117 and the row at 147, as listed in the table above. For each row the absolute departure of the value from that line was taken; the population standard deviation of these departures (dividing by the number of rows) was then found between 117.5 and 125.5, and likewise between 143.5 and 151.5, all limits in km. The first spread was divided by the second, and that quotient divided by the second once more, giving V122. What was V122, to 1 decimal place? 4.1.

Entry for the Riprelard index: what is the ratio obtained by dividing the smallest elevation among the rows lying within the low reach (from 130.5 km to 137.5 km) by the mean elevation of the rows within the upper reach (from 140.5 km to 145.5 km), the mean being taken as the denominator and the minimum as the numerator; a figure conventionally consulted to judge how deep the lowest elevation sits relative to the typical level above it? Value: 0.89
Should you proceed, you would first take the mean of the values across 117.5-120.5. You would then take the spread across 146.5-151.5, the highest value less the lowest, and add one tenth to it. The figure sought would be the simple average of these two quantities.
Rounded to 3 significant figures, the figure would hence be 2.10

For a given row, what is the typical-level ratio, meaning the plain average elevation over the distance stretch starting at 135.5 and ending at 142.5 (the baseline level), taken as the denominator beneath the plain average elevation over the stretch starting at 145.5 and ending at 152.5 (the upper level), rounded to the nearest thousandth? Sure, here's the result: 1.078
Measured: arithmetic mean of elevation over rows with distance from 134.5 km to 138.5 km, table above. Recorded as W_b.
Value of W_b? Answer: 3.64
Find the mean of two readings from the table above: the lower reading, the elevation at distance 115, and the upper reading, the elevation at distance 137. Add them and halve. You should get 3.72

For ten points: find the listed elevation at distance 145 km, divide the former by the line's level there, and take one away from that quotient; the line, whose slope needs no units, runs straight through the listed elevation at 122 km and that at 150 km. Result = 0.051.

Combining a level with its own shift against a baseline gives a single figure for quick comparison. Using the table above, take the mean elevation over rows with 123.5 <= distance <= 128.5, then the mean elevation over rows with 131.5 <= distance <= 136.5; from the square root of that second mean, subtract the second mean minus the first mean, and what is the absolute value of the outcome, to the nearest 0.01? 2.09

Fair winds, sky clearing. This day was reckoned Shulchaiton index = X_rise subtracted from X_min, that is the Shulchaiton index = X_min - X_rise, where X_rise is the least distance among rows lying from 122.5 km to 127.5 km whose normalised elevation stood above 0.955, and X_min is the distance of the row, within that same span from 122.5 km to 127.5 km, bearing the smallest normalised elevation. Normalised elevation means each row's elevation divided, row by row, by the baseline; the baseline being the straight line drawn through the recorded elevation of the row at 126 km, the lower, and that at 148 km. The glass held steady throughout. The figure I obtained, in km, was 4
